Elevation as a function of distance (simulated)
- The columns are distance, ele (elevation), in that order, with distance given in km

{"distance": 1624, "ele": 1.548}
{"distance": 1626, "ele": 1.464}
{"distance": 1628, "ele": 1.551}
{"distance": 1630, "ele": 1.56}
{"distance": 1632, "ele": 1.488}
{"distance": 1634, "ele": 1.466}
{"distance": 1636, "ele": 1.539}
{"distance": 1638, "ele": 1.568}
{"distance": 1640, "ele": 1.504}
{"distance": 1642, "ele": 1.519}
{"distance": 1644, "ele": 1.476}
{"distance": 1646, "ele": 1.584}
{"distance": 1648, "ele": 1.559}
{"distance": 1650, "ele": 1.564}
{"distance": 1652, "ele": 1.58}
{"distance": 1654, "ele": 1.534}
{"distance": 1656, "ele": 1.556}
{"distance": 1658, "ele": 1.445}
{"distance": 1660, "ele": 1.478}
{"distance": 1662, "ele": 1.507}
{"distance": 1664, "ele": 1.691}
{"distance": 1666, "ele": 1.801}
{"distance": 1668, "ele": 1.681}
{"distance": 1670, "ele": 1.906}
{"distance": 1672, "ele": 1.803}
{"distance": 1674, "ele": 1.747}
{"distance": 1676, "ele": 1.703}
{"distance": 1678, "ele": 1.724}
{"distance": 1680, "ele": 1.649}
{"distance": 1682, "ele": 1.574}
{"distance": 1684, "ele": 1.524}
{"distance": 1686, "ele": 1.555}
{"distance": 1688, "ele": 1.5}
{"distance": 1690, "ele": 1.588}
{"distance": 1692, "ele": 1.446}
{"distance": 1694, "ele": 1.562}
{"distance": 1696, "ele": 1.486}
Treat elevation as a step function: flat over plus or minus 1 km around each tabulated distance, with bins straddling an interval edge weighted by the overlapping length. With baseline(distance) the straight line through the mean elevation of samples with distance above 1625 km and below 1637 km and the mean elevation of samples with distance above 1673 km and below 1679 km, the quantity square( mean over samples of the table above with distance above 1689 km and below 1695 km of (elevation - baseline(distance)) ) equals 0.07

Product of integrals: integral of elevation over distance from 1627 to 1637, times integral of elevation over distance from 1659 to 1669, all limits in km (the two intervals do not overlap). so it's 248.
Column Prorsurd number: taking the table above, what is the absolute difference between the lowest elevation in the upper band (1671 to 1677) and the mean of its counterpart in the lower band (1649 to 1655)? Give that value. 0.14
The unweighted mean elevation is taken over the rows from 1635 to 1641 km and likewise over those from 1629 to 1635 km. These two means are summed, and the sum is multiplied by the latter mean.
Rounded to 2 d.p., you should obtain 4.58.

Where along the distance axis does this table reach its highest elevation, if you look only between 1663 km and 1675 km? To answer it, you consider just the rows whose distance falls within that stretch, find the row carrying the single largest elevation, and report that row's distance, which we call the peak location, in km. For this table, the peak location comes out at 1670 km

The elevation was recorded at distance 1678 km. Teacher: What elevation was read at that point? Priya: 1.724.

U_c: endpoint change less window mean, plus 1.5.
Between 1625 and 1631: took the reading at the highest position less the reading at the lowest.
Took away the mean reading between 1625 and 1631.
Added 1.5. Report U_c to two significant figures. 0.071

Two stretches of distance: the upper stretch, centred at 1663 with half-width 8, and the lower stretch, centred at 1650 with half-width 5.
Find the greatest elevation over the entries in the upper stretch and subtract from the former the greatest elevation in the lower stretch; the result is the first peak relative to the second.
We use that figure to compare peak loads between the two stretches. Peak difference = 0.32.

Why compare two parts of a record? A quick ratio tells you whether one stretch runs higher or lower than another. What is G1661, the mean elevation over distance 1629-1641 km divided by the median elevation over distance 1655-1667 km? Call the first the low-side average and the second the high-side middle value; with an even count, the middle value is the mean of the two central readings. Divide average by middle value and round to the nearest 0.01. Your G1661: 0.99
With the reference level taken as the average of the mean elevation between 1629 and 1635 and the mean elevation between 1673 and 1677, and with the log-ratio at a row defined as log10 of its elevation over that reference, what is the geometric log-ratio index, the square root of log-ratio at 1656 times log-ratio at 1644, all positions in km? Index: 0.025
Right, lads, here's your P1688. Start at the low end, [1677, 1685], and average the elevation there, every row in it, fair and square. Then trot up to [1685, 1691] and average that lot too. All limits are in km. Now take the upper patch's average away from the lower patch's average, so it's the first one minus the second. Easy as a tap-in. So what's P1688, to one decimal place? 0.1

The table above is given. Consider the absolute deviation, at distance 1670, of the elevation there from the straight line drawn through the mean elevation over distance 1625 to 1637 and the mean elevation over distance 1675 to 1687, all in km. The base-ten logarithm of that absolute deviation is -0.51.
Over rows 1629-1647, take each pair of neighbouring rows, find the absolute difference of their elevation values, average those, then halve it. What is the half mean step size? 0.027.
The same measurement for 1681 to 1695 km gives 0.040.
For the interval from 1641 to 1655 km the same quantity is 0.020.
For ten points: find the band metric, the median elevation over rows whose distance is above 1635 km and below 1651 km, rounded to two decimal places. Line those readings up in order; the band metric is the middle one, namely 1.55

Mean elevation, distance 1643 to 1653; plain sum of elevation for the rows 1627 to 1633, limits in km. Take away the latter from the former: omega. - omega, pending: -3.0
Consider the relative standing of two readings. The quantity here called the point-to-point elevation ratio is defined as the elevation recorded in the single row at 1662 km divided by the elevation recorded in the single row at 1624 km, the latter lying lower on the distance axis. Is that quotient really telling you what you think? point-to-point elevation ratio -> 0.97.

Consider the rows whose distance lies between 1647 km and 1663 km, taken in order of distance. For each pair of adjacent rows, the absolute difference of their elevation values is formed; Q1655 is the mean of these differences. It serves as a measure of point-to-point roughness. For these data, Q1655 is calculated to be 0.037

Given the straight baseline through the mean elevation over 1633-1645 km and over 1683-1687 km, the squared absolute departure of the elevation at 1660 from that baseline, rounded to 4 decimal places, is 0.0022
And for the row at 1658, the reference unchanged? 0.0061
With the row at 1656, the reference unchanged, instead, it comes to 0.0011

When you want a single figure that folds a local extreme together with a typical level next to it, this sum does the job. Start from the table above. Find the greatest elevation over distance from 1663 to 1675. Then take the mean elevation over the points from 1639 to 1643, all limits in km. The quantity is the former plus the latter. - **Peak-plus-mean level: 3.42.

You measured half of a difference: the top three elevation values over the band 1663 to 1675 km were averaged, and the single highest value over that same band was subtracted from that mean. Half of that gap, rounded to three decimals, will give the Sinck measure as -0.035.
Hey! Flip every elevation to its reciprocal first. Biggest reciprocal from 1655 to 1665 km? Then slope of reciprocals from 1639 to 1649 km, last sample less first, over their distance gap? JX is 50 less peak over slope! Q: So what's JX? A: 286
